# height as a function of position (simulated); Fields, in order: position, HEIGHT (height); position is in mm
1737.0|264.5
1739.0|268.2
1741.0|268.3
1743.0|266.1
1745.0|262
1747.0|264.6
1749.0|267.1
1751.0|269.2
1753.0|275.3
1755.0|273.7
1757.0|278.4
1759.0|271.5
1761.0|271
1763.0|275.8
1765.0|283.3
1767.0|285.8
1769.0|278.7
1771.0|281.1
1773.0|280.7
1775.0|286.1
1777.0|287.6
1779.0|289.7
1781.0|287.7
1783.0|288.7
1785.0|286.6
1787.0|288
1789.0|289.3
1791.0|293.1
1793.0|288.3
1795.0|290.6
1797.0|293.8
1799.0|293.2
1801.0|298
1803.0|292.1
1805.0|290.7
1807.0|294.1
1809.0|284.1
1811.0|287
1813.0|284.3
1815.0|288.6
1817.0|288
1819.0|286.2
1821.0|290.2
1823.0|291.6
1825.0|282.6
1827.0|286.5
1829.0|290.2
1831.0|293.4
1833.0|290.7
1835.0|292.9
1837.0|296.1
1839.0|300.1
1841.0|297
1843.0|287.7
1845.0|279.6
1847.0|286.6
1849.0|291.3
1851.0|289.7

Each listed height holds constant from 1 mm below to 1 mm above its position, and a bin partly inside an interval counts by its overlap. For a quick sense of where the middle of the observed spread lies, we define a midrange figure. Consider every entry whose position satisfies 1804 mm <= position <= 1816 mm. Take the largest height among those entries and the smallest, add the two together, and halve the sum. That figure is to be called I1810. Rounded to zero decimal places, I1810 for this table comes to 289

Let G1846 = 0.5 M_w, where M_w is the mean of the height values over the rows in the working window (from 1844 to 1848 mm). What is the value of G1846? 142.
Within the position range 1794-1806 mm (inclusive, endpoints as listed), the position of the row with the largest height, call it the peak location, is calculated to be 1801.0 mm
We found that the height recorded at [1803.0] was 292.1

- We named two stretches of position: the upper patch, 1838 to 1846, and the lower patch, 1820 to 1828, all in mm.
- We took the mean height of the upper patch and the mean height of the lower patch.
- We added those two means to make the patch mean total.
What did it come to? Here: 579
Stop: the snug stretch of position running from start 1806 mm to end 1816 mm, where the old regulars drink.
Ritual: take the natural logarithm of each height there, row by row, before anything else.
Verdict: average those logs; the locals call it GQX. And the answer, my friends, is 5.66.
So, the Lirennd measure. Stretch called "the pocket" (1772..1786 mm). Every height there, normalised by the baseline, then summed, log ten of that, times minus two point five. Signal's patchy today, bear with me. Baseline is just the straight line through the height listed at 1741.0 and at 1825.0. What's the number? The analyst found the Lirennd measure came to -2.16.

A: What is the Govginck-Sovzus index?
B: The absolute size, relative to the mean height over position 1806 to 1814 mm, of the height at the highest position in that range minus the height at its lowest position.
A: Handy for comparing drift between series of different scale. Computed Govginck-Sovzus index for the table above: 0.034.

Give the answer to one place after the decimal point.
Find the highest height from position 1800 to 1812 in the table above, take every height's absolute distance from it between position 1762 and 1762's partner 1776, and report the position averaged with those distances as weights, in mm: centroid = 1768.6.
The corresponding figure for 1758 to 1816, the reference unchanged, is 1780.7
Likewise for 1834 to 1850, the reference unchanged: 1844.1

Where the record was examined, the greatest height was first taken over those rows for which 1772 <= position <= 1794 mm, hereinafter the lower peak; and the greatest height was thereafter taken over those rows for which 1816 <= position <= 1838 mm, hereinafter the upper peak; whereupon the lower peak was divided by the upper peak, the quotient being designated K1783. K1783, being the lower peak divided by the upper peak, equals 0.990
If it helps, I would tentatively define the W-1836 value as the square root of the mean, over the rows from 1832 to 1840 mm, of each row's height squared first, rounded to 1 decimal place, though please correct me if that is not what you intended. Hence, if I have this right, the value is 295.0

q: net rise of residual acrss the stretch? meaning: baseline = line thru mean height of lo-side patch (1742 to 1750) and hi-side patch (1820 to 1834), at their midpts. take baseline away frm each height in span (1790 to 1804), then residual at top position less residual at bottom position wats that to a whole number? -5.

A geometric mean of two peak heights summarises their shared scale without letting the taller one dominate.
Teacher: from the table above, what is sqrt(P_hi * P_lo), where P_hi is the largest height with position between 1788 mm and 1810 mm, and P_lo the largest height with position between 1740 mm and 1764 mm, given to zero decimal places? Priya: 288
